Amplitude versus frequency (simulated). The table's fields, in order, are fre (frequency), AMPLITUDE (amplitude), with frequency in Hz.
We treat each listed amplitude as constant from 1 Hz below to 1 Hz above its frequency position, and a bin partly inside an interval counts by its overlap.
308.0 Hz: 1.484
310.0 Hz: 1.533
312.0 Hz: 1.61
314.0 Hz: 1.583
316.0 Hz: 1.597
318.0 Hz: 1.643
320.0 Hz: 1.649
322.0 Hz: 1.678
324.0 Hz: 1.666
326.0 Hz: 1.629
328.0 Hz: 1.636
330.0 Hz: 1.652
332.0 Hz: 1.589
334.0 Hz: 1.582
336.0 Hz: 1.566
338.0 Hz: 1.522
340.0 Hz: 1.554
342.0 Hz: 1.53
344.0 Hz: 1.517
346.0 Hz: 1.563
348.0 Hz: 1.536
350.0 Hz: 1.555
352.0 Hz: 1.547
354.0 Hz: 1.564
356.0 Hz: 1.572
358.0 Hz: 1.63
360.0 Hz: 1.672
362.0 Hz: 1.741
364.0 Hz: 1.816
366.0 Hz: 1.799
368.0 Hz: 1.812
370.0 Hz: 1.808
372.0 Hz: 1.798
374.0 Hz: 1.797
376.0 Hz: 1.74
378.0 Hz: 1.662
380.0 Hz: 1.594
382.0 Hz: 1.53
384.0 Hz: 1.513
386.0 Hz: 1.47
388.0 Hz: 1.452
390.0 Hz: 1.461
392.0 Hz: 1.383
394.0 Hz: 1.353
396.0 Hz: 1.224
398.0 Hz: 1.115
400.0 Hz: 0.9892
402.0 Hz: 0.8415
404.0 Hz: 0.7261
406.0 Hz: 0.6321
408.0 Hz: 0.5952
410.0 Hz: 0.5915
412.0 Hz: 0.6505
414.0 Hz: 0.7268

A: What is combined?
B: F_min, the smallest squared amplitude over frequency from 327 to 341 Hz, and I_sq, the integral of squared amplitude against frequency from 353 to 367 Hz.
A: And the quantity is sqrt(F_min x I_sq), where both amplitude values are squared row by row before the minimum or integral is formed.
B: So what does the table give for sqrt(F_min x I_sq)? 9.6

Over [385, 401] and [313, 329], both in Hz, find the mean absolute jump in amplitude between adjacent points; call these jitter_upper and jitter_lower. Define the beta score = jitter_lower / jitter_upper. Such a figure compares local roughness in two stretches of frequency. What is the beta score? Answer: 0.30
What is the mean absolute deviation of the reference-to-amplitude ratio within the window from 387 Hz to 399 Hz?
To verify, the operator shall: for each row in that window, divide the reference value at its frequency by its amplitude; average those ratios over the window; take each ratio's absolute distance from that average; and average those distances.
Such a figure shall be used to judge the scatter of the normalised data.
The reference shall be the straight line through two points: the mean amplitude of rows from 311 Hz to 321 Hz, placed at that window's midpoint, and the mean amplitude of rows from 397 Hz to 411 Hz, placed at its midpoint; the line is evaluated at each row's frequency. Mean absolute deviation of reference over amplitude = 0.038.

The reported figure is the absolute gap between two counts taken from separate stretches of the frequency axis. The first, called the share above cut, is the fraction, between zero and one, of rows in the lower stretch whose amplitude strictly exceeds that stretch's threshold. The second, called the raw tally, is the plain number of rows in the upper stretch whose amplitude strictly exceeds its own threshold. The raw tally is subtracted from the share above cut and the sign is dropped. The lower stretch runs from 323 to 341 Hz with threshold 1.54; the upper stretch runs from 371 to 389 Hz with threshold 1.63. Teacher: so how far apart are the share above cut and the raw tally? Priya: 3.1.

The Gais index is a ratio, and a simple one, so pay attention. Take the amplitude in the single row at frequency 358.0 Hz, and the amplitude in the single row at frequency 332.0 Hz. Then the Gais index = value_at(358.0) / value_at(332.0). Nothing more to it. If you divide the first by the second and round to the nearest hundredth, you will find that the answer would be 1.03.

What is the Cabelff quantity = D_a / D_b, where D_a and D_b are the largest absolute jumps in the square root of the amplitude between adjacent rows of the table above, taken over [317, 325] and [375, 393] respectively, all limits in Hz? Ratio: 0.34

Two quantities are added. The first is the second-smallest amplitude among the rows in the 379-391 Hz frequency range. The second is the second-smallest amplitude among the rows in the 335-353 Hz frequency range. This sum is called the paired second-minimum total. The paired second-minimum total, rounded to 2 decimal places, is 2.98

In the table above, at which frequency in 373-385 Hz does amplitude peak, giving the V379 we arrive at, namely 374.0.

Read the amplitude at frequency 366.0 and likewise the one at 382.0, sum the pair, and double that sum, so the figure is 6.7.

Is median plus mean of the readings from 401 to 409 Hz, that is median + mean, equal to 1.38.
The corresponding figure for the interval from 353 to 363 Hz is 3.27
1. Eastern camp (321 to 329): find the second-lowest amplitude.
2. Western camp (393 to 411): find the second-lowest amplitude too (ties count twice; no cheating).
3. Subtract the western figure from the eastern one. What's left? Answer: 1.04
